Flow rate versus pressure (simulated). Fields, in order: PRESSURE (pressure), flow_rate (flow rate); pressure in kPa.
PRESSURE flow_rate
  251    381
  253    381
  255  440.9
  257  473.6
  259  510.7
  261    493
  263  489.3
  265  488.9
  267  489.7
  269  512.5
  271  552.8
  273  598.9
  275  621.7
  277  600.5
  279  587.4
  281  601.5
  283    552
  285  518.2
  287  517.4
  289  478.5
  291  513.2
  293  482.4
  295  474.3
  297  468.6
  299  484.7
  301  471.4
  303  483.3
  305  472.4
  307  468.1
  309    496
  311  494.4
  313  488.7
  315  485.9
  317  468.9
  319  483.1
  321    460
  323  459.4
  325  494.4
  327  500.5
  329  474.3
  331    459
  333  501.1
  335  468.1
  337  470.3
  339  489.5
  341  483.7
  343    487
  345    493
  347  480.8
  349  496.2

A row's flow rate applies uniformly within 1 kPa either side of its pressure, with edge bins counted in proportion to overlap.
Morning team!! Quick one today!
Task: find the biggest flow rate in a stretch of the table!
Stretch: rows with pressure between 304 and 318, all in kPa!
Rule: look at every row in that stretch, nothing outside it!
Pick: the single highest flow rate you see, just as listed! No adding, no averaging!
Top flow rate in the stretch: 496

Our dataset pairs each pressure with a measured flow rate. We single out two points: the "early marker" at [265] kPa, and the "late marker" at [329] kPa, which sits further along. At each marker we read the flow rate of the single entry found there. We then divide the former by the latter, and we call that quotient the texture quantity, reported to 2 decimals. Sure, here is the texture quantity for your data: 1.03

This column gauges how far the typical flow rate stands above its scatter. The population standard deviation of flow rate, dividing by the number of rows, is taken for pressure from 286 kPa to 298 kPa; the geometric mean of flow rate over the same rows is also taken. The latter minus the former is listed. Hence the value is 470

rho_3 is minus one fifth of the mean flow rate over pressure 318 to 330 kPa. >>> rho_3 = -95.7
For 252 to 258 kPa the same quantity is -86.4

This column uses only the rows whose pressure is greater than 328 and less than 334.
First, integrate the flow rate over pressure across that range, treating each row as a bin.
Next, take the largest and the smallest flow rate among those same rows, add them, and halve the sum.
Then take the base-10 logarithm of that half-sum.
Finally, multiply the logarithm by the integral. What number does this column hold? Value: 7692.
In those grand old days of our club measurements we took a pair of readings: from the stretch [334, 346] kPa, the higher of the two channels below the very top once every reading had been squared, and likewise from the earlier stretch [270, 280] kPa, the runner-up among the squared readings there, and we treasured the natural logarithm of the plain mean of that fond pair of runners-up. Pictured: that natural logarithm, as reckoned 12.6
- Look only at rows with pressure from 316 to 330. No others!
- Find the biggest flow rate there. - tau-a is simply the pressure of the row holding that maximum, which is 327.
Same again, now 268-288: 275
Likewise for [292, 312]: 309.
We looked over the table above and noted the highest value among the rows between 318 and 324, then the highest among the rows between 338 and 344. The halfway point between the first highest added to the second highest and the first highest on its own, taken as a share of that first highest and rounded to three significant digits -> 1.51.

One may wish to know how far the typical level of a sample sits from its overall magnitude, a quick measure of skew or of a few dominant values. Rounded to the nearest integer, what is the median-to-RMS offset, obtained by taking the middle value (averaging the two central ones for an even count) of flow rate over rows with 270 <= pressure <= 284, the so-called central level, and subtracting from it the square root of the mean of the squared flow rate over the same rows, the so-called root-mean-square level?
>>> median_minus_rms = 11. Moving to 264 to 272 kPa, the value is -11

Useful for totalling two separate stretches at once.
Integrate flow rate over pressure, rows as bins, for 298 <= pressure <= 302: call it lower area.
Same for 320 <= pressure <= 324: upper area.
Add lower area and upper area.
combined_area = 3751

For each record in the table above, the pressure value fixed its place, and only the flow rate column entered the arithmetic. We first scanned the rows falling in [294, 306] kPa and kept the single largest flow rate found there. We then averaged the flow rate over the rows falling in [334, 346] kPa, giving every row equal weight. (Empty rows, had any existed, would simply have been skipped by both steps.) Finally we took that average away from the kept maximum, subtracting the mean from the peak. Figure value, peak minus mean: 3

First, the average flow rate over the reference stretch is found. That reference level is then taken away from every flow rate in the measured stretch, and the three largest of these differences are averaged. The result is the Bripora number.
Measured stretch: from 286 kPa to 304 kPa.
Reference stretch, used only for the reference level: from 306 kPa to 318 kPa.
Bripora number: 21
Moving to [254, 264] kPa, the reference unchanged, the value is 14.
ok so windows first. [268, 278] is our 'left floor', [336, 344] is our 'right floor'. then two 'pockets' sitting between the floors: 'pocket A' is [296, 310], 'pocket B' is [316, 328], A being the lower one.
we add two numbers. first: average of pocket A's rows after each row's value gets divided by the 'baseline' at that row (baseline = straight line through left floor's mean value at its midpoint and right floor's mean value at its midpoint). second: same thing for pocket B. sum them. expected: 1.83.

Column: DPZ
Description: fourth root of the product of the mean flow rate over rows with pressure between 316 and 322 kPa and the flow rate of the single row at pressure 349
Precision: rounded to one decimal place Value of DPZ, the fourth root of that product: 22.0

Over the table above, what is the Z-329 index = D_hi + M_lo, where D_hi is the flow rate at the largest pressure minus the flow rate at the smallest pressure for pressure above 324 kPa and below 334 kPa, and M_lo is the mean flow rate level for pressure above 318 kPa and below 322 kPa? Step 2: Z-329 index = 478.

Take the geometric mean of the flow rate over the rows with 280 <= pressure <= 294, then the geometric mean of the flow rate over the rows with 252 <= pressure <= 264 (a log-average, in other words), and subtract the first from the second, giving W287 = -59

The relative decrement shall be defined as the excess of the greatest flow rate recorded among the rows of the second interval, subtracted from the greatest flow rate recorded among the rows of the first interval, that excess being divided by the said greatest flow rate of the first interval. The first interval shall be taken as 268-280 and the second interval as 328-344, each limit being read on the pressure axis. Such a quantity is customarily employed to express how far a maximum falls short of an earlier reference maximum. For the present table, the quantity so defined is 0.19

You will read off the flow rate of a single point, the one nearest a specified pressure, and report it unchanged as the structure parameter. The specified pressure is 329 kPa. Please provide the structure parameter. 474.3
